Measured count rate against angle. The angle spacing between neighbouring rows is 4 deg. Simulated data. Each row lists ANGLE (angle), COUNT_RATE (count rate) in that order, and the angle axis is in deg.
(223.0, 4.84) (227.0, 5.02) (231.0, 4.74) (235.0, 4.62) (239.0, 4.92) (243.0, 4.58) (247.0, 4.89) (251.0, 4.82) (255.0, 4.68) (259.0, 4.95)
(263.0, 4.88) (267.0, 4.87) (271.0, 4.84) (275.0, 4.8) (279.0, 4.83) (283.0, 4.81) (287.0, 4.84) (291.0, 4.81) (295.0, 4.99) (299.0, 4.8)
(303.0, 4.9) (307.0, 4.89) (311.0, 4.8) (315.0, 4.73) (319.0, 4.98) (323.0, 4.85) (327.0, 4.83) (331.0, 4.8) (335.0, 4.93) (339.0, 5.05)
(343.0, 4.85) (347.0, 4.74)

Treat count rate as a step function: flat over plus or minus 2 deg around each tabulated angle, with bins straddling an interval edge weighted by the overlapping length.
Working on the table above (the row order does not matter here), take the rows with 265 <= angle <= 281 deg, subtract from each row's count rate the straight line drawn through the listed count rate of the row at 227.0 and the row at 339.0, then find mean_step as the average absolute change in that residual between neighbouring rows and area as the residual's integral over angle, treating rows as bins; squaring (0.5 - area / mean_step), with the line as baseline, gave 8876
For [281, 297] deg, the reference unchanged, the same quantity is 1259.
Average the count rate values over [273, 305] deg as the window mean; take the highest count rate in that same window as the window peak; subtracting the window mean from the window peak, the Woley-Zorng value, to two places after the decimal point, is 0.14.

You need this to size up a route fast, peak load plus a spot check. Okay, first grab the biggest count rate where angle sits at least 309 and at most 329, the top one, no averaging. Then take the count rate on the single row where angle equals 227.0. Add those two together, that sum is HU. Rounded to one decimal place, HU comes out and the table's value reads 10.0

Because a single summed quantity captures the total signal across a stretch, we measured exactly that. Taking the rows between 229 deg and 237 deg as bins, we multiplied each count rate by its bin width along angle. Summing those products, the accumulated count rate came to 37.4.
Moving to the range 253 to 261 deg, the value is 38.5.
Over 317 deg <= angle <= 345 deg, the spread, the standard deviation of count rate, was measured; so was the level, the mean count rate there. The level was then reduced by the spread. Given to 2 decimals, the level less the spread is 4.81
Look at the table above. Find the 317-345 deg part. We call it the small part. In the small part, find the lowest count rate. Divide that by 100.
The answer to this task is 0.0480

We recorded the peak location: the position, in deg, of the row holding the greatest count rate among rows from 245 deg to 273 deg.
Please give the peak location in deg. 259.0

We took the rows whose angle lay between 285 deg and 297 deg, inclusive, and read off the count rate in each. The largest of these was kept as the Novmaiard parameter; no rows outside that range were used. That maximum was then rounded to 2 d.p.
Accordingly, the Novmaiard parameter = 4.99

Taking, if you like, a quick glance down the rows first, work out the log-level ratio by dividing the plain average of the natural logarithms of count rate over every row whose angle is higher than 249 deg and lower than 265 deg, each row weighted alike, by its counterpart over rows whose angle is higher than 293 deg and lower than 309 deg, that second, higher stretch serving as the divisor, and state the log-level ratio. 0.99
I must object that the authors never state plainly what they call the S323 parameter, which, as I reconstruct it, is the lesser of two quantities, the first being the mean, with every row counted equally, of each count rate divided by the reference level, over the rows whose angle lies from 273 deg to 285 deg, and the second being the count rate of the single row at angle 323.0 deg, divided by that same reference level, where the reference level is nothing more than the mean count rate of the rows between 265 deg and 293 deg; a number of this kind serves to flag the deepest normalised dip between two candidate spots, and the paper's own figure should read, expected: 1.00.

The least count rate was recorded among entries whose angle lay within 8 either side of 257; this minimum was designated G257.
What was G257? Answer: 4.68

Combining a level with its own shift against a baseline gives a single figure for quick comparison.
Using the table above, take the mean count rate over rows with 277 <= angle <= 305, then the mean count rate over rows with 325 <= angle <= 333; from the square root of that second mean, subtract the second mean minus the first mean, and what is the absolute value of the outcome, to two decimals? 2.23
